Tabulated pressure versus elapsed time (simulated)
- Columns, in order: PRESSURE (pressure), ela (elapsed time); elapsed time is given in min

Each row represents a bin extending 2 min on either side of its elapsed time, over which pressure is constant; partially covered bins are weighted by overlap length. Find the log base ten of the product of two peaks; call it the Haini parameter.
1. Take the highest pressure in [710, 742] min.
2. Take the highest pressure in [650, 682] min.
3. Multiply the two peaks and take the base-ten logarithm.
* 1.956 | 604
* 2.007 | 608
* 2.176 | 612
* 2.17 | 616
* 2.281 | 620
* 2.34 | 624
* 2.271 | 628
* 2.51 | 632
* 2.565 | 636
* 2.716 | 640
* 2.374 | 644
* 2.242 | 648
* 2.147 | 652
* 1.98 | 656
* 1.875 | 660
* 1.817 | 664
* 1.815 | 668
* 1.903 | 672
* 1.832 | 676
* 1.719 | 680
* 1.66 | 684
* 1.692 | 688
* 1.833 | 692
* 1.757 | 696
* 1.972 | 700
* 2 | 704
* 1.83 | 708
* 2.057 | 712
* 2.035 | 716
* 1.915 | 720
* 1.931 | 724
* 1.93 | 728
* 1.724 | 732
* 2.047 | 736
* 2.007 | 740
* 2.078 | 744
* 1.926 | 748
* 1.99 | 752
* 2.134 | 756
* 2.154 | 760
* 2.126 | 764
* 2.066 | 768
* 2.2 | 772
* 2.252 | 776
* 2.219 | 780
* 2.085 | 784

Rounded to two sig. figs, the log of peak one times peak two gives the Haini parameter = 0.65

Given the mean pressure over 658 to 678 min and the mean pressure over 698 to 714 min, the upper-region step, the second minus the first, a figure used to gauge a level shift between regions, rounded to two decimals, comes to 0.12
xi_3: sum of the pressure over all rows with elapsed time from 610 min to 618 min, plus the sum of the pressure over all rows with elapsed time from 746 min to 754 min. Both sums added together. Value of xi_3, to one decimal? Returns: 8.3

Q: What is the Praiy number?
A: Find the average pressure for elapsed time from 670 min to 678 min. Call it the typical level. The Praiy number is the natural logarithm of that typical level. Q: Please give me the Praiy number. 0.62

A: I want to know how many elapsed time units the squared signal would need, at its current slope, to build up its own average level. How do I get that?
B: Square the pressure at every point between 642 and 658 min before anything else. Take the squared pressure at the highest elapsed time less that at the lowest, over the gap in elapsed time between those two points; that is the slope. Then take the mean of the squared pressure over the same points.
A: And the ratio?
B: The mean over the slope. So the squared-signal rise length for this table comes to -34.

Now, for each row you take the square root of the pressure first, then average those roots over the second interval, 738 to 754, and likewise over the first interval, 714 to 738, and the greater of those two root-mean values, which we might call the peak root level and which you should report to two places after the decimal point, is 1.41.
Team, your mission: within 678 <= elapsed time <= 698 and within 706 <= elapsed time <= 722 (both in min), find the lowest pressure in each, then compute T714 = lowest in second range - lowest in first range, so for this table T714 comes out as 0.17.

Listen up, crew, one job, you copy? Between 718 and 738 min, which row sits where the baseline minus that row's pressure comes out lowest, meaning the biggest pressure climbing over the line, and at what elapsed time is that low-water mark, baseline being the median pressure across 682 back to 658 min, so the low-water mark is 736 min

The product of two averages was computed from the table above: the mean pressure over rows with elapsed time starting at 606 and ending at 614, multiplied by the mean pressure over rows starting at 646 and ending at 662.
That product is 4.3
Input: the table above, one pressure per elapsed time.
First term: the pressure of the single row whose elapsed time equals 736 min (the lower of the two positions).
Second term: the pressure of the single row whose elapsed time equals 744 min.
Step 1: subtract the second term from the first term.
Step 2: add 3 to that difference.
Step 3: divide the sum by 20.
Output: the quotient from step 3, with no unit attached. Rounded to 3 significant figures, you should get 0.148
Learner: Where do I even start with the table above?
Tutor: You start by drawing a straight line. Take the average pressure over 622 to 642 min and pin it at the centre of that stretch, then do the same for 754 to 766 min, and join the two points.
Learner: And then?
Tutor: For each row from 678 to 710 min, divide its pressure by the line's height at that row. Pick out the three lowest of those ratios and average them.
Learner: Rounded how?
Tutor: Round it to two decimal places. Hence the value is 0.72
